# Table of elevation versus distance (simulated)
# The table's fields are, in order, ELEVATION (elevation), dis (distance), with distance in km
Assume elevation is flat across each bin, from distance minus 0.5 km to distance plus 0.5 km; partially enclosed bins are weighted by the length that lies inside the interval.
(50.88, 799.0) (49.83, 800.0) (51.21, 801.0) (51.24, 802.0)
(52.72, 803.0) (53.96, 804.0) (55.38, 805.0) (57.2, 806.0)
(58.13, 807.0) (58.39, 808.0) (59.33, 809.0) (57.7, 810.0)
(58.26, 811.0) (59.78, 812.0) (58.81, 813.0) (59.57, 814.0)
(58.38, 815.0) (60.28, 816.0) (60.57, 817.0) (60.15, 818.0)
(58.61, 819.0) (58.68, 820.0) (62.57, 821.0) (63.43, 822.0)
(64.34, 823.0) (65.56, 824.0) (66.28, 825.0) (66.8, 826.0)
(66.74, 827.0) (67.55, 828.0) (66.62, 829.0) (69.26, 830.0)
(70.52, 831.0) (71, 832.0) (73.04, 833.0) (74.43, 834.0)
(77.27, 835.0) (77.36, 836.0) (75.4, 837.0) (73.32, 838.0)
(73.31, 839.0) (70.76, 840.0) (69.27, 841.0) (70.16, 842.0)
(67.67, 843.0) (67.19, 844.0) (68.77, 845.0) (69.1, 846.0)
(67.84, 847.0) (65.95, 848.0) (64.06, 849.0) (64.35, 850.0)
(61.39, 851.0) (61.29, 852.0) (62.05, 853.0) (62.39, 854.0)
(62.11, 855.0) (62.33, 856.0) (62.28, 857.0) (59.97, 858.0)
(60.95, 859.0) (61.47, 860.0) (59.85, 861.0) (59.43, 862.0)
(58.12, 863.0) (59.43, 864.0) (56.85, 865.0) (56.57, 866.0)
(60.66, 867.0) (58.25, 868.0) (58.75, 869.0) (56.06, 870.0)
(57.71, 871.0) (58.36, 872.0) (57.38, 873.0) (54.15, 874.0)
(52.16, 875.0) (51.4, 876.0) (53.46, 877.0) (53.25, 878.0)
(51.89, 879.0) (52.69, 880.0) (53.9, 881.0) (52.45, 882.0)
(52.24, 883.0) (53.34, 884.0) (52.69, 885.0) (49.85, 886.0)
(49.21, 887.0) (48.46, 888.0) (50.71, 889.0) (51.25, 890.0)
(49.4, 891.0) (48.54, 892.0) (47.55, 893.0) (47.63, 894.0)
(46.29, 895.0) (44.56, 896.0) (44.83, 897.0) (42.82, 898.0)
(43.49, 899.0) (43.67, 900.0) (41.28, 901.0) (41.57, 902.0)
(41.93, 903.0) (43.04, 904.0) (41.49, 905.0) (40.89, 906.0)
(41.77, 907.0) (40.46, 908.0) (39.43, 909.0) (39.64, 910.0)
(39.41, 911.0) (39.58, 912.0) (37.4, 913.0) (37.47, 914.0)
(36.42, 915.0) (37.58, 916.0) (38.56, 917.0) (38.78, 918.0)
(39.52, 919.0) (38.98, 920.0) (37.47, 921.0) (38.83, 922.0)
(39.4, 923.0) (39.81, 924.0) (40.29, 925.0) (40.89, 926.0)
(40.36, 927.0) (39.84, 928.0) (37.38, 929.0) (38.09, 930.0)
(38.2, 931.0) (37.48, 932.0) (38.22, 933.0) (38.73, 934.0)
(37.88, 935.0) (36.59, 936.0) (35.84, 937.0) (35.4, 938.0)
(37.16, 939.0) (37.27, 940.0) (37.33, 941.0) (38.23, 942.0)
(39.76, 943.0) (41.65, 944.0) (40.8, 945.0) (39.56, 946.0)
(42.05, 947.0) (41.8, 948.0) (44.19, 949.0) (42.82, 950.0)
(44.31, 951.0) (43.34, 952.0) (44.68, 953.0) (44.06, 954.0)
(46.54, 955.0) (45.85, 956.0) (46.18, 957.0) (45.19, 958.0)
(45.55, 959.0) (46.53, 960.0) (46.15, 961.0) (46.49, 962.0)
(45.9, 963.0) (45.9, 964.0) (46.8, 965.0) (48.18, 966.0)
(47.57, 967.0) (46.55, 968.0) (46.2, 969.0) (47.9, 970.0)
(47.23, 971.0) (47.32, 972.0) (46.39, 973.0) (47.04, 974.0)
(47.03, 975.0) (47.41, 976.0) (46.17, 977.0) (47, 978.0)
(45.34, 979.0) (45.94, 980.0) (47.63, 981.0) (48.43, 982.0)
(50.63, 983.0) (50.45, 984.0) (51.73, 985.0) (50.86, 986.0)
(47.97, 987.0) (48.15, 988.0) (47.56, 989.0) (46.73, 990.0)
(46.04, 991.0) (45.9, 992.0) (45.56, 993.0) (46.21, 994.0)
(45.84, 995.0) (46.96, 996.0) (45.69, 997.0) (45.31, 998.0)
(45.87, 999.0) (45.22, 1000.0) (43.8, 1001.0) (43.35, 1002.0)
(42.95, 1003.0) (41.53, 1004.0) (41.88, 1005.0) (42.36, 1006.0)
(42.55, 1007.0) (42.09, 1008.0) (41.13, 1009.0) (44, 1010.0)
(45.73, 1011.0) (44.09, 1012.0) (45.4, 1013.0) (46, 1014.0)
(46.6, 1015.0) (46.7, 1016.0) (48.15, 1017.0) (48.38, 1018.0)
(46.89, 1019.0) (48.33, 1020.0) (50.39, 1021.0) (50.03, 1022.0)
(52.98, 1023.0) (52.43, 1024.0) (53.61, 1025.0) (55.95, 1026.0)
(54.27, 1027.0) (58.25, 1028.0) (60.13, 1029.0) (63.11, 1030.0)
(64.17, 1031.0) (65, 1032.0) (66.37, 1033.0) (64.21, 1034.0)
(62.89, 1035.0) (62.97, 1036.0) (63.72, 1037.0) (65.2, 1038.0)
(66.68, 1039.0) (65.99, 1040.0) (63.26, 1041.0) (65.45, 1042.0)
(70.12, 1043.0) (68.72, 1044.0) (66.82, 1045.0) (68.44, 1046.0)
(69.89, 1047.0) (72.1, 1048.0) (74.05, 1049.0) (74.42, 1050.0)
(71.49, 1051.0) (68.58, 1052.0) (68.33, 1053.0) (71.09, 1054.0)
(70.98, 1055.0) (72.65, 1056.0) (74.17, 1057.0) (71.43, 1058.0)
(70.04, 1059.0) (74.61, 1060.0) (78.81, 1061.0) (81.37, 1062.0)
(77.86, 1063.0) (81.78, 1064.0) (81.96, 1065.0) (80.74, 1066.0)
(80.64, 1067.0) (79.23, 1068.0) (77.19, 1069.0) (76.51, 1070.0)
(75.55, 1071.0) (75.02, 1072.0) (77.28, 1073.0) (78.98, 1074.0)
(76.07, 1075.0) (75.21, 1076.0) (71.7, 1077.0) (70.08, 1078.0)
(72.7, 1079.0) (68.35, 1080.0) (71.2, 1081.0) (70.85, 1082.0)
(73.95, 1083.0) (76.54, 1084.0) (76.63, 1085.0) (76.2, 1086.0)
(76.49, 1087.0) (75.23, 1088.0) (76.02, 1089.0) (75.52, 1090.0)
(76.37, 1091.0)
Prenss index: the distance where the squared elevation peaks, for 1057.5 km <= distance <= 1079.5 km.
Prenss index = 1065.0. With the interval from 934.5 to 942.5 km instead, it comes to 942.0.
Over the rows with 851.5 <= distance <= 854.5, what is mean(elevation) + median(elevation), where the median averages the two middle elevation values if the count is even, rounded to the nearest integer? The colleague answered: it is 124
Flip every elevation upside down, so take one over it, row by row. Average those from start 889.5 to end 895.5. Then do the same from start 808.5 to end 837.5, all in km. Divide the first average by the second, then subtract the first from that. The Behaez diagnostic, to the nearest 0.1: 1.3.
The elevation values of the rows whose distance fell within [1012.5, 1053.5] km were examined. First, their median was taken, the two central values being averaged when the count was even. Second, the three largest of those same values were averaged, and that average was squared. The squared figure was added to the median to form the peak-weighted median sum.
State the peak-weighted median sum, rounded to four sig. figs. 5469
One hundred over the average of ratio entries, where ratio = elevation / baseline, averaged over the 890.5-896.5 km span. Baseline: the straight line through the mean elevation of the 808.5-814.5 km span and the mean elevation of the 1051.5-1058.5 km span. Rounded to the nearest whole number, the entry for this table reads 133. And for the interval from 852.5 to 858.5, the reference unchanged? 99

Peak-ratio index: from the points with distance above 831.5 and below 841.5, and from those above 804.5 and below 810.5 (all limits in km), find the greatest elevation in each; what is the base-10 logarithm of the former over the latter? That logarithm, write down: 0.12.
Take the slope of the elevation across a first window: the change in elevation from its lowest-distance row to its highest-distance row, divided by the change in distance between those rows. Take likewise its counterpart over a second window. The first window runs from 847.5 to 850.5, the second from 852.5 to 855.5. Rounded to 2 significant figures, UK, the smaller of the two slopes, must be -0.80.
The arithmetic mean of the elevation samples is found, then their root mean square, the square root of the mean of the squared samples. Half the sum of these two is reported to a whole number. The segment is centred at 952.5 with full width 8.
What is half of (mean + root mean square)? 44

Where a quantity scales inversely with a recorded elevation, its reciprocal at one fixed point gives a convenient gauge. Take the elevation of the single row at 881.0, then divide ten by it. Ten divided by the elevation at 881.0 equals 0.186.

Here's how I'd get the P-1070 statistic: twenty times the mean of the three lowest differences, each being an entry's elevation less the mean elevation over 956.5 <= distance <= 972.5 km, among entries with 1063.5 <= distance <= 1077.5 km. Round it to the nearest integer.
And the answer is 547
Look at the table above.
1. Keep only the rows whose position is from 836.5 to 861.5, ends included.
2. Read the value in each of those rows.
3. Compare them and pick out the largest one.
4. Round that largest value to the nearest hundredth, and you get 75.40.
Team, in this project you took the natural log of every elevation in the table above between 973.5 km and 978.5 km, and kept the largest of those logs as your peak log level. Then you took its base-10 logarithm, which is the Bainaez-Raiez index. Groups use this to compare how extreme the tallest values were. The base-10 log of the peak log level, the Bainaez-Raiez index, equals 0.586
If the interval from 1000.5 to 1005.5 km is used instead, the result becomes 0.577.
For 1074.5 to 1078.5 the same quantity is 0.637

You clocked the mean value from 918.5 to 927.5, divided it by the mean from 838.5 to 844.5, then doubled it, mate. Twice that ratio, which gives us 1.1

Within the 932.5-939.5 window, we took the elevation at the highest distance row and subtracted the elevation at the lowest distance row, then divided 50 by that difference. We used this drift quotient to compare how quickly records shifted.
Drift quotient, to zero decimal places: -47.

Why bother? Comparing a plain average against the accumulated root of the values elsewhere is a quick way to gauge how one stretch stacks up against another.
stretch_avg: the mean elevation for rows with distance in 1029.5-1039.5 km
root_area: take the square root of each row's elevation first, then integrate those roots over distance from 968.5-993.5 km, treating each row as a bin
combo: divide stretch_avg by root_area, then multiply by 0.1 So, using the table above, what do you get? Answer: 0.037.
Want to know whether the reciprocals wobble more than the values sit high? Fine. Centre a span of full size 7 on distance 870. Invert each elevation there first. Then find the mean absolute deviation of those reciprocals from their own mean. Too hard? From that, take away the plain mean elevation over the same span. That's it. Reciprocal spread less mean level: -58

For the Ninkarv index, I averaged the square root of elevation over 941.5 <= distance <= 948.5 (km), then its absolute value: 6.4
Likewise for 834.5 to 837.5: 8.8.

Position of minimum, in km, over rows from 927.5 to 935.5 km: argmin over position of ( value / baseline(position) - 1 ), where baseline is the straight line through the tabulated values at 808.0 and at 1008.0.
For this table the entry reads 929.0 km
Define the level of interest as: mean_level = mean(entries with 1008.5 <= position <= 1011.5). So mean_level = 44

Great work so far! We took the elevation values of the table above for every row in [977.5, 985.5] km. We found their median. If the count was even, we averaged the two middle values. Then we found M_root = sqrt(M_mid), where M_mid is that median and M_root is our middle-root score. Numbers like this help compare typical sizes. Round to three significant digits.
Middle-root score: 6.93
